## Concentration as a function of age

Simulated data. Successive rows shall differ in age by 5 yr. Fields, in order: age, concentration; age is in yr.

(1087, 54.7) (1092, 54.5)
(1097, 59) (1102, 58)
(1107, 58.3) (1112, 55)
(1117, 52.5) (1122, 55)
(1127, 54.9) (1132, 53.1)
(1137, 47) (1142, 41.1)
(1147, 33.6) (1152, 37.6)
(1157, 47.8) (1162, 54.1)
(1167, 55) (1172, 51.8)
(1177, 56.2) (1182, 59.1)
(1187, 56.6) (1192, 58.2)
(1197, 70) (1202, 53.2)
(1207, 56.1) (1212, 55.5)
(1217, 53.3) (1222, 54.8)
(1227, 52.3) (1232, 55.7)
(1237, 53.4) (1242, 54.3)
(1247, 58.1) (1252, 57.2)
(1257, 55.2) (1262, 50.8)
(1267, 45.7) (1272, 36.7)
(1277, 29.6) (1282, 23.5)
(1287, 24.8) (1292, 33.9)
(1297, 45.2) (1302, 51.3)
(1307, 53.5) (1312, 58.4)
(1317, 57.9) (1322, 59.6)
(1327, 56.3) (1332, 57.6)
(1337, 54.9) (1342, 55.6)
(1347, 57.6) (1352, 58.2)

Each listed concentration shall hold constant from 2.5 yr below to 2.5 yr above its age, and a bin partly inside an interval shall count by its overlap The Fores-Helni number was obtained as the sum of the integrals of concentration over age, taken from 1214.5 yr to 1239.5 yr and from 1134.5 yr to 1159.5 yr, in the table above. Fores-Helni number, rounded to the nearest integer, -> 2383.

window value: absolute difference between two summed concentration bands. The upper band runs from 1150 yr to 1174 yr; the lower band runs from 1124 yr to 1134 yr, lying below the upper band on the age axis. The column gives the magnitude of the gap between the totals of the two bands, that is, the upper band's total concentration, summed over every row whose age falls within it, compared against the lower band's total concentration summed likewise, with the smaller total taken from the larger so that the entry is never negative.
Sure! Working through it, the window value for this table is 138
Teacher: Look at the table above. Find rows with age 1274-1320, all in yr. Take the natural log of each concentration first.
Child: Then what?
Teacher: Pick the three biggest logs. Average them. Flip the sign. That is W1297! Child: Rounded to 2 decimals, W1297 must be -4.04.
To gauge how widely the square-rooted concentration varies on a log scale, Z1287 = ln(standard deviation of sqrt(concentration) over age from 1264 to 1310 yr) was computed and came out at -0.1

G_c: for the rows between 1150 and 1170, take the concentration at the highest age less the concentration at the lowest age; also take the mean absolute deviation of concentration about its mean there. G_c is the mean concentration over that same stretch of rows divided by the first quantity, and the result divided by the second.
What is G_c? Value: 0.5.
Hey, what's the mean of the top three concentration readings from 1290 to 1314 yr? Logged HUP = 54.4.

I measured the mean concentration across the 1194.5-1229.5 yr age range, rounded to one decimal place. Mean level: 56.5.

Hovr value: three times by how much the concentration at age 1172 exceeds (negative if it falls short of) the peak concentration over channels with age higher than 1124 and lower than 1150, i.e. -9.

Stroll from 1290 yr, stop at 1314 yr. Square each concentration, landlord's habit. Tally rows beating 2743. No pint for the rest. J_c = 2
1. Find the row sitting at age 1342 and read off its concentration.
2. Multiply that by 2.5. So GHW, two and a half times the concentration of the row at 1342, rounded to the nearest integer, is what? 139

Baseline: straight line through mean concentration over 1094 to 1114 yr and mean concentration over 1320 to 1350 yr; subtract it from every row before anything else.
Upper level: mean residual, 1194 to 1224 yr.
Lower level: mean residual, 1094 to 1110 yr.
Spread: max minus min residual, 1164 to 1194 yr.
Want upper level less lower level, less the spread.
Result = -8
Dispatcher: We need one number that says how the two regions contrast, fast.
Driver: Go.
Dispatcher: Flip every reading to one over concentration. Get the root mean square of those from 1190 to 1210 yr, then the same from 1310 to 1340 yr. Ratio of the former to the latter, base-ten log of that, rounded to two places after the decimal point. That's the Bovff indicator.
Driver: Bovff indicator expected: -0.01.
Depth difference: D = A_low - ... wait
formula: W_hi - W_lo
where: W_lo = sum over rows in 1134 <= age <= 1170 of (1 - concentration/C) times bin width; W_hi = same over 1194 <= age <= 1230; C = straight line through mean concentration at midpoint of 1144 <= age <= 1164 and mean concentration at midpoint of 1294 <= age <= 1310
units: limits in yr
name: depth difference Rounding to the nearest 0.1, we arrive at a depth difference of -6.5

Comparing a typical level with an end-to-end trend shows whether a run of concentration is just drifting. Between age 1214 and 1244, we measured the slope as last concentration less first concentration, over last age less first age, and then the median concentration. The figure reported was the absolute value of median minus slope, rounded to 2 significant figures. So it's 54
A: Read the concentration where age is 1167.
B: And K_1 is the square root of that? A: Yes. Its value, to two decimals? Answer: 7.42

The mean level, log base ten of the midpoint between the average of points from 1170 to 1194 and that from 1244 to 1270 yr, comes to 1.74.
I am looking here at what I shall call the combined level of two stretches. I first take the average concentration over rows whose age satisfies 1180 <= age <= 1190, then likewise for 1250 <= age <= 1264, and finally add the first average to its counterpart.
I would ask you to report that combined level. 112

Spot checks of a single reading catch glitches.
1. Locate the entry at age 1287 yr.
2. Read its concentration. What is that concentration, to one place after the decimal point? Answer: 24.8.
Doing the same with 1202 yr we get 53.2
